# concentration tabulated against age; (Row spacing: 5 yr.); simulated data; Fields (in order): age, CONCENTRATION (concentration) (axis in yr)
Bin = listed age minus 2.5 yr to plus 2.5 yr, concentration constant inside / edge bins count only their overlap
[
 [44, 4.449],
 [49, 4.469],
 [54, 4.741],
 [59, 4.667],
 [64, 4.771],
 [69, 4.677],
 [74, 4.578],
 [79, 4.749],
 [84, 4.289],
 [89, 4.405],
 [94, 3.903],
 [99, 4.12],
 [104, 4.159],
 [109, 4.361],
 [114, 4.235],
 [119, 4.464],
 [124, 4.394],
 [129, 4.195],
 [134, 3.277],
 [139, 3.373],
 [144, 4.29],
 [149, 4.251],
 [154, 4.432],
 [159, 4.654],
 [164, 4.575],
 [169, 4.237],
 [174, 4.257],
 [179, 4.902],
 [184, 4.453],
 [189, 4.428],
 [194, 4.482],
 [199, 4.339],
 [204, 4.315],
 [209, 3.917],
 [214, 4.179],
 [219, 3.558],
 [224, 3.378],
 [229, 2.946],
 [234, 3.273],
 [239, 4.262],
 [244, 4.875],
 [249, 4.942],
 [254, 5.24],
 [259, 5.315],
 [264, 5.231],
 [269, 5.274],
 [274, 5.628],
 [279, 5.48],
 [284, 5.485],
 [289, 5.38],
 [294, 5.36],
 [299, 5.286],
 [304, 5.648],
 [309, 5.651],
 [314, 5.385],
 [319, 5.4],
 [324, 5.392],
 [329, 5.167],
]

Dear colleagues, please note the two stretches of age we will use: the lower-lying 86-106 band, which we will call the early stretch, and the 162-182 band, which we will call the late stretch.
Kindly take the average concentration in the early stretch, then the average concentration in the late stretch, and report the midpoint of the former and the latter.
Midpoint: 4.3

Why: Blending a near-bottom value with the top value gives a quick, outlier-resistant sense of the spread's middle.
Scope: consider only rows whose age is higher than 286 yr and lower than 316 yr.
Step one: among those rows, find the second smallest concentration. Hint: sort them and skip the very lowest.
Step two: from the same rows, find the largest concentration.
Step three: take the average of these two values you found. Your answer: 5.5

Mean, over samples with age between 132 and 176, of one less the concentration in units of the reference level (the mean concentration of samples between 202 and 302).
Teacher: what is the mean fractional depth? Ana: 0.11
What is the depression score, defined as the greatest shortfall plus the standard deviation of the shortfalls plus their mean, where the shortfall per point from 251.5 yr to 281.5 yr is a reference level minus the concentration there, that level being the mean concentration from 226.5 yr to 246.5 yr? -2.8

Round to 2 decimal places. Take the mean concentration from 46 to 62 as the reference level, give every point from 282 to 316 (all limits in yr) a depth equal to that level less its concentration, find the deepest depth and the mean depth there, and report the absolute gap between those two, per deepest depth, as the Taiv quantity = -0.26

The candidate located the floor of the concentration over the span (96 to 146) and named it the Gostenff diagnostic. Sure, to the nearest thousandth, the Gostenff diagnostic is 3.277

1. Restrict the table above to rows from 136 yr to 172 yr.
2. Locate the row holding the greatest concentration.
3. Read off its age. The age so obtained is 159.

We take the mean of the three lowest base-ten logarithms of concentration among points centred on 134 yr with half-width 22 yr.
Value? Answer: 0.555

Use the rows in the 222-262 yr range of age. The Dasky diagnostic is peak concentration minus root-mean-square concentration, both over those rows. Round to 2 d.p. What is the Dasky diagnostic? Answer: 0.94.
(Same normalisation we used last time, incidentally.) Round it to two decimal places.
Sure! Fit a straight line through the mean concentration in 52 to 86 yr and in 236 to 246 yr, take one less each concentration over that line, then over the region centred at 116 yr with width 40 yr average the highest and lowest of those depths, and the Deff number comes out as 0.16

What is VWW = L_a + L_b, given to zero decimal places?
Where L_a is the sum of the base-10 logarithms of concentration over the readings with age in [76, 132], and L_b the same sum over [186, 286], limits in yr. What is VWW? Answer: 20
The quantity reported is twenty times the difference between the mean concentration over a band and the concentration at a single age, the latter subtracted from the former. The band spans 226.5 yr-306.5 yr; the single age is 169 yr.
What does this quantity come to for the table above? 15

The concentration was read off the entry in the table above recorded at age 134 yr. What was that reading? 3.277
